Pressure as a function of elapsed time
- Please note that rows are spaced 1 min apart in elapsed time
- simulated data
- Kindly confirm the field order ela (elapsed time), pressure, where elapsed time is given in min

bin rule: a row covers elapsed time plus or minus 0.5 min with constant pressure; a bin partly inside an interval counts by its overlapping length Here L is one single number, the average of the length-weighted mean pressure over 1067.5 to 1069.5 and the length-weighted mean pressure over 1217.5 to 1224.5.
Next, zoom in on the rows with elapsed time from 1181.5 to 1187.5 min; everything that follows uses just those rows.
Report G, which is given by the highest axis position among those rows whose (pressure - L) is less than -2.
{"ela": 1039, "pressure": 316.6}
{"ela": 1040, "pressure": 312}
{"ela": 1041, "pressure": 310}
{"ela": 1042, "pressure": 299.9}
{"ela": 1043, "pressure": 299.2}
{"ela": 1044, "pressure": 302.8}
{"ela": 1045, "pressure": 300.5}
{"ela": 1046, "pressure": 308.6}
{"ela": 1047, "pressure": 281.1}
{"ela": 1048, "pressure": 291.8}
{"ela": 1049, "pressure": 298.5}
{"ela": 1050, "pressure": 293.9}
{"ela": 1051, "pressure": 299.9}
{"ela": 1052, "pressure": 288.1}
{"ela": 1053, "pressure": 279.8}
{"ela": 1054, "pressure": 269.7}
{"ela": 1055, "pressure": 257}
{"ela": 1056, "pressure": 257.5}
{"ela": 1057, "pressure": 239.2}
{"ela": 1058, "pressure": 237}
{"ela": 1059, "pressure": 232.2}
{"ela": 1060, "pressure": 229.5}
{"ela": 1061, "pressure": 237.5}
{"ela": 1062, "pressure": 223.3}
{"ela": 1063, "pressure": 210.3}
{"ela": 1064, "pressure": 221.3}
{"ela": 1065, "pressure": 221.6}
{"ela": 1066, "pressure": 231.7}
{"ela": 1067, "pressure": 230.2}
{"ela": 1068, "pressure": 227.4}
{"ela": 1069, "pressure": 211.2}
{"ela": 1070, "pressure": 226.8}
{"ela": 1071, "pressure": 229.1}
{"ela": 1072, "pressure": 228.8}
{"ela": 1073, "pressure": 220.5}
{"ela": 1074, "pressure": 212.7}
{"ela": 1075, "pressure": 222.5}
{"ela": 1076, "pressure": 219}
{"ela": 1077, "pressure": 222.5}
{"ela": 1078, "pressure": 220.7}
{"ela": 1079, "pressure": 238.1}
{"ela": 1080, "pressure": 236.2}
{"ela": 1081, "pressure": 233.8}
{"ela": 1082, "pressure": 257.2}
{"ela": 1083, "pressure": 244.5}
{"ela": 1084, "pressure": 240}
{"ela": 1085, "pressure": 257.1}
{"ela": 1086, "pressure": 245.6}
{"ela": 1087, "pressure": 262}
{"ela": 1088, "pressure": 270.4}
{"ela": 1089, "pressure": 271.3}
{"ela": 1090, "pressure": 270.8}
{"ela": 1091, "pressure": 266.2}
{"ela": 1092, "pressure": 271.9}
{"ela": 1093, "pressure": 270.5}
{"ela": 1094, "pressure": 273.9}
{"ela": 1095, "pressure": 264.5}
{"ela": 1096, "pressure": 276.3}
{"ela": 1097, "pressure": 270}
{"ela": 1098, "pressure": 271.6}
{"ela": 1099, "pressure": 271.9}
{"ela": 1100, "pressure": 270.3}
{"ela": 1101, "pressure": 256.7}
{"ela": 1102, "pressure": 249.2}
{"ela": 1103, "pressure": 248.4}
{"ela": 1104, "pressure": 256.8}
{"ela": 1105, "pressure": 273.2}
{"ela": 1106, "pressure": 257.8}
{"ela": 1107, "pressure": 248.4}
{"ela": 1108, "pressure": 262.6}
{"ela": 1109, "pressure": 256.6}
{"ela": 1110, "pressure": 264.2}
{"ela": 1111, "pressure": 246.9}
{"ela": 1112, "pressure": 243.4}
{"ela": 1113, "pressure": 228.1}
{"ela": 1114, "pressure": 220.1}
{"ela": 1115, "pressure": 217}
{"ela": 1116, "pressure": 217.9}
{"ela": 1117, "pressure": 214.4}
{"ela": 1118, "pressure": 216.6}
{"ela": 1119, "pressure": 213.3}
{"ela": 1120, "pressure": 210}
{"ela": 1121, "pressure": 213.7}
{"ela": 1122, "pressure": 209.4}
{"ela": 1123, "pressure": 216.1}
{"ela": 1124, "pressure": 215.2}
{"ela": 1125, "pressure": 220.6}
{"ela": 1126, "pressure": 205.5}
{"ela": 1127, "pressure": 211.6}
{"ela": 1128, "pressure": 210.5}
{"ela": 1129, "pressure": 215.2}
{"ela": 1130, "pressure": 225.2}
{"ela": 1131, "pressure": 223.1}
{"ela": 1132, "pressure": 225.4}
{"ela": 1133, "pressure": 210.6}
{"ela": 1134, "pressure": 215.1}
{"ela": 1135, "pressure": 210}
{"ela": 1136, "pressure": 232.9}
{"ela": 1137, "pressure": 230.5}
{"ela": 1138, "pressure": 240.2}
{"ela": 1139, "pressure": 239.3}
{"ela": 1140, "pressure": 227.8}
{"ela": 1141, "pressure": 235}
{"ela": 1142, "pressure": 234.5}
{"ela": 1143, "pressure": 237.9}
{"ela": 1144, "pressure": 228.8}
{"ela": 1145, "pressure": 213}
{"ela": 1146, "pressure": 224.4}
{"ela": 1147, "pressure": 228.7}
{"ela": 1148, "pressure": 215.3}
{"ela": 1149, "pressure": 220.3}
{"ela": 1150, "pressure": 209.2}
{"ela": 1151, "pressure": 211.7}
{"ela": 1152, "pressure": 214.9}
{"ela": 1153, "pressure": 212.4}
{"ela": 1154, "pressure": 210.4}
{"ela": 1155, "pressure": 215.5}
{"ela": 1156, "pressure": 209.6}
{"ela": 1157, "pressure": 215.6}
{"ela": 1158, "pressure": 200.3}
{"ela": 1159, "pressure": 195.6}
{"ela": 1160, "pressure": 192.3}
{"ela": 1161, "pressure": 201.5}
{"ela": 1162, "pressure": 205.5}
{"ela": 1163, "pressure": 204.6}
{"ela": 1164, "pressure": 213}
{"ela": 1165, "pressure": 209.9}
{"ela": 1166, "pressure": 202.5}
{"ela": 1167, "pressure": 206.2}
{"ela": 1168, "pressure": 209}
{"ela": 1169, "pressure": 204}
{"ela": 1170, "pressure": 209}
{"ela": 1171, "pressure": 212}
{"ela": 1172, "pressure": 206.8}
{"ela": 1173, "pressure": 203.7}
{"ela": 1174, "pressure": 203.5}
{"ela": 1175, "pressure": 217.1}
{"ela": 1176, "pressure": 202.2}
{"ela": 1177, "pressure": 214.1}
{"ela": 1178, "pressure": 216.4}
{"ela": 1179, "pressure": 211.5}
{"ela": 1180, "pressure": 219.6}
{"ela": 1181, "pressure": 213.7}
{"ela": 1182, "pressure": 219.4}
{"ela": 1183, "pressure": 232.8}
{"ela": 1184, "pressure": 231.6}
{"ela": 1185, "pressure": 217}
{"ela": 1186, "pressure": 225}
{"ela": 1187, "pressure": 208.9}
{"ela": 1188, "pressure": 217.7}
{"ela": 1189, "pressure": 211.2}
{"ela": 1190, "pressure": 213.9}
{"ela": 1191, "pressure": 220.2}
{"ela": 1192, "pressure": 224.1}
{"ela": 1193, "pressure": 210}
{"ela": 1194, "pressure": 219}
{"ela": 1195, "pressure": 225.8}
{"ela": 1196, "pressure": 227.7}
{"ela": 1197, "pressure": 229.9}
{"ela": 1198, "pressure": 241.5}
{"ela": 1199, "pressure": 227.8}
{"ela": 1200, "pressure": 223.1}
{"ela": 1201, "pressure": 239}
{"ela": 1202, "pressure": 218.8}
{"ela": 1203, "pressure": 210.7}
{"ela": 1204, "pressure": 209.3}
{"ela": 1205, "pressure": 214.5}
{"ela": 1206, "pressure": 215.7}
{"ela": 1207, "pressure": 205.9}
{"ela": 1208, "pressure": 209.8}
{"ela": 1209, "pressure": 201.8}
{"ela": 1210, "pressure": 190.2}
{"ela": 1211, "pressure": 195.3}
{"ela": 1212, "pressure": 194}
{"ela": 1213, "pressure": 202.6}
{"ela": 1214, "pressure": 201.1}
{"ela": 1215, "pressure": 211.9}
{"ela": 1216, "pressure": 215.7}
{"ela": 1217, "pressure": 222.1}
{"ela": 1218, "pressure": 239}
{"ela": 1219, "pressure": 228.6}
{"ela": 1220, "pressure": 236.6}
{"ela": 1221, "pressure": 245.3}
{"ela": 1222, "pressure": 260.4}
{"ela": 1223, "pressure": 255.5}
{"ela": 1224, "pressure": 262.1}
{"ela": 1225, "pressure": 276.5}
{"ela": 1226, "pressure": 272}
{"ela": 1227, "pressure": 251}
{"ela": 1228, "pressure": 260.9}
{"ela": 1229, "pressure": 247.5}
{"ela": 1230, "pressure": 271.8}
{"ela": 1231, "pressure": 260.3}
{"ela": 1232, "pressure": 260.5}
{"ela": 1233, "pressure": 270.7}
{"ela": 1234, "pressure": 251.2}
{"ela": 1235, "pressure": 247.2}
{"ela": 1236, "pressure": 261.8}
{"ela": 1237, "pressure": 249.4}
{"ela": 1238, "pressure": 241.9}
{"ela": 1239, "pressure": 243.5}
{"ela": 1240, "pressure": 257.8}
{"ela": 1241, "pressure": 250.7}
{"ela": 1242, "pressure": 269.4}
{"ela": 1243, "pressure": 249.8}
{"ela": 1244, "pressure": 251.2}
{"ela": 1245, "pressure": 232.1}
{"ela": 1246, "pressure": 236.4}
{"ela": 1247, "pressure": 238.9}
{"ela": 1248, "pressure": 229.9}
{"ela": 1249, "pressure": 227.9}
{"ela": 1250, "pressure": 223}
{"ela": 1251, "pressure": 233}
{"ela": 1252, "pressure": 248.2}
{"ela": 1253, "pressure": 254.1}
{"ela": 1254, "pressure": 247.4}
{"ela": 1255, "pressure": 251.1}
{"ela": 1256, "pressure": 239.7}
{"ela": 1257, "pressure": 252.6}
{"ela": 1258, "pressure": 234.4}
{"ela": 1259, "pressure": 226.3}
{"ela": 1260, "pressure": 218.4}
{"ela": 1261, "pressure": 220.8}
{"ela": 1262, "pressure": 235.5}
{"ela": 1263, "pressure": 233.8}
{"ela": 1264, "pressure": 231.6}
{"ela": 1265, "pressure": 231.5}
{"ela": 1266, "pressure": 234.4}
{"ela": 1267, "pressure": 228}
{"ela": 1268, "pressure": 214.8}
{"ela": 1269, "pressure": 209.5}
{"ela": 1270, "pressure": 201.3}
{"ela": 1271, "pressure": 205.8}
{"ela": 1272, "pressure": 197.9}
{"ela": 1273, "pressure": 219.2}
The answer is 1187 min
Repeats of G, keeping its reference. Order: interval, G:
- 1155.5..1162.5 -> 1162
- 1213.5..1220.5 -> 1219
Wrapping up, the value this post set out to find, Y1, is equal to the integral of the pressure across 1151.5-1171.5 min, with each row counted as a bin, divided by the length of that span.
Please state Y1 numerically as 207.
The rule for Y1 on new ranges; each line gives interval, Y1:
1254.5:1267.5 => 234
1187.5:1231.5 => 228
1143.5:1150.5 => 220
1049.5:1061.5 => 260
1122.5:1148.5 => 223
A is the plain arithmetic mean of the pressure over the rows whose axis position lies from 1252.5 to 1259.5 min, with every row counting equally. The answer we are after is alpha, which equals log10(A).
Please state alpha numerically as 2.39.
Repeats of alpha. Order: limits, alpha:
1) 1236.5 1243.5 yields 2.40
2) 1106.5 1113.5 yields 2.40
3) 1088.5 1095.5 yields 2.43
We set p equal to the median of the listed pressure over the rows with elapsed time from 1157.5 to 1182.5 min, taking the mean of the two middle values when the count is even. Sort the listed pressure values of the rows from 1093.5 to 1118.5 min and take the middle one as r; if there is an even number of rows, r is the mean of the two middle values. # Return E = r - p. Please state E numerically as 50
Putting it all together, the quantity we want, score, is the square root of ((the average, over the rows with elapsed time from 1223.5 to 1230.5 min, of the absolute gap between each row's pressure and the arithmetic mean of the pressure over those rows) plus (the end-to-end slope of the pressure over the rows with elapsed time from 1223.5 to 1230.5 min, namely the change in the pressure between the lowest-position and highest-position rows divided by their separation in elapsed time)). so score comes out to 3.23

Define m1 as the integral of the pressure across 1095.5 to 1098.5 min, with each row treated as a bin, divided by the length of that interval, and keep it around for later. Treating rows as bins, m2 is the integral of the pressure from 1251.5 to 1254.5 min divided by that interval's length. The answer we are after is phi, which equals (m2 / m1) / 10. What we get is 0.092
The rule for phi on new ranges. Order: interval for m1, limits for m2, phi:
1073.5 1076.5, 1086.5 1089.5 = 0.123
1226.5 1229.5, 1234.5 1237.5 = 0.100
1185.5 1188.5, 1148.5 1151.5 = 0.098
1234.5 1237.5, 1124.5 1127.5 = 0.084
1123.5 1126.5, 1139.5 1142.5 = 0.109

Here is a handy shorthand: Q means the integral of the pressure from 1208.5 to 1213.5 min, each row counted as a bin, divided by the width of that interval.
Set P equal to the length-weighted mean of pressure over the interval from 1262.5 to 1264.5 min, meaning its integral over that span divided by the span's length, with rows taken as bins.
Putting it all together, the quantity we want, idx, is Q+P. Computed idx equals 429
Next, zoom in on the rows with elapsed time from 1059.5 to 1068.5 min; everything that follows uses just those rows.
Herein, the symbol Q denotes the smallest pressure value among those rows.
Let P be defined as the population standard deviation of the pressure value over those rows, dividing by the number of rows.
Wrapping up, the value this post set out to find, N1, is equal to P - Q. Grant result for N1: -203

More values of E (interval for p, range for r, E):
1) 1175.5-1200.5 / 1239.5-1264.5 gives 17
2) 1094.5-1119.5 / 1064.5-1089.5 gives -26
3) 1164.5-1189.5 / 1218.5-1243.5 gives 44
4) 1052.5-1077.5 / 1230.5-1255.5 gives 21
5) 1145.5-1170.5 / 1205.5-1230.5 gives 19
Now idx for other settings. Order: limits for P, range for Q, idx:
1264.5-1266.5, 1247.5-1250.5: 460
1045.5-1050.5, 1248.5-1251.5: 523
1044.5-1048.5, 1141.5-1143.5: 532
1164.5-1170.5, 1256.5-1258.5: 450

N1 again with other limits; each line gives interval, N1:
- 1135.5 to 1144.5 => -224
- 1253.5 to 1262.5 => -206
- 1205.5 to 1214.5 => -183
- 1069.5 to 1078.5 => -208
